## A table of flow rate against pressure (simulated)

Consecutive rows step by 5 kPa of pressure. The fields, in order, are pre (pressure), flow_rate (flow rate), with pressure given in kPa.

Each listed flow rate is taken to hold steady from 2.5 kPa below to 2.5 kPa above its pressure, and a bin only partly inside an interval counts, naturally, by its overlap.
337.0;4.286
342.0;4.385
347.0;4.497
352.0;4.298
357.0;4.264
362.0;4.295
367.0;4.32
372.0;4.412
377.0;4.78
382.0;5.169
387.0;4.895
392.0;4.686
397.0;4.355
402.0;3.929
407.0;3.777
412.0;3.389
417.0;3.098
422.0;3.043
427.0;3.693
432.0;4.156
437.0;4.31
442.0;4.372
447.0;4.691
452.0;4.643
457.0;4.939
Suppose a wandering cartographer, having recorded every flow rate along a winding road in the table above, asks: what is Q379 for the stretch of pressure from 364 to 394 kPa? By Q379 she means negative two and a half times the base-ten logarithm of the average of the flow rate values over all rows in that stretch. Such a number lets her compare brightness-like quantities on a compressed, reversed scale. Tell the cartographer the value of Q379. -1.68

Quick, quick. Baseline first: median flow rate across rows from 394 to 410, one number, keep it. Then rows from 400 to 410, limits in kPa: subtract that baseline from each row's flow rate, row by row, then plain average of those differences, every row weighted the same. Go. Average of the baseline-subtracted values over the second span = -0.1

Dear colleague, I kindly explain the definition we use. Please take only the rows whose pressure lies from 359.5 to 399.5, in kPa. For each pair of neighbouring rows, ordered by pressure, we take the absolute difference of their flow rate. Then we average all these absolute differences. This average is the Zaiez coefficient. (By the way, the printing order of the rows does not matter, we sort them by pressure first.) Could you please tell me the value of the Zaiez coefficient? 0.24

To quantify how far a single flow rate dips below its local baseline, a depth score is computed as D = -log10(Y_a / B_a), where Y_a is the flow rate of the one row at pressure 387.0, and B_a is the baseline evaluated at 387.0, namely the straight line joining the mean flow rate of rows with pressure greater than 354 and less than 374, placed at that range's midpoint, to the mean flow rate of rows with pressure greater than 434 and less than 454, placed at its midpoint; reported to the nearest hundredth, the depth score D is -0.05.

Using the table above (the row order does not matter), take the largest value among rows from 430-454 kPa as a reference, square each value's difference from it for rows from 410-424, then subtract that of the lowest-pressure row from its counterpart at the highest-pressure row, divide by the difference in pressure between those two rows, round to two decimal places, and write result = 0.10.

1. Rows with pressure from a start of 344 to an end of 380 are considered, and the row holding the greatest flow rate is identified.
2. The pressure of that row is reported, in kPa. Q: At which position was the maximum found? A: 377.0 kPa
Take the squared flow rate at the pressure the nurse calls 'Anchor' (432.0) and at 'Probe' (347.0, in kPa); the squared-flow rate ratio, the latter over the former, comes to 1.2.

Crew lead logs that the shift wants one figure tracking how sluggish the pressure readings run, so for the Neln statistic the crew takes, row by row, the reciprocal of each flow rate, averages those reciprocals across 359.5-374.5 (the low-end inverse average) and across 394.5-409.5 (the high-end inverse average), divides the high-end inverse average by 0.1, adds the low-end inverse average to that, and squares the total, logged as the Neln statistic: 7.4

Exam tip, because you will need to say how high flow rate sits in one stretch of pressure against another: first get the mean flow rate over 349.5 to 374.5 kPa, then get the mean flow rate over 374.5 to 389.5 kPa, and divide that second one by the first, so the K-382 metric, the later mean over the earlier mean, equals 1.1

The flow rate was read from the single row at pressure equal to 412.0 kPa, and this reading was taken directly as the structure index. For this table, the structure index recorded 3.389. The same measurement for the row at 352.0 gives 4.298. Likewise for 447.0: 4.691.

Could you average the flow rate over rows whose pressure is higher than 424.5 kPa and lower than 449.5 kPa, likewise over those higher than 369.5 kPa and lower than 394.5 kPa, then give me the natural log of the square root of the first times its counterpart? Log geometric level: 1.51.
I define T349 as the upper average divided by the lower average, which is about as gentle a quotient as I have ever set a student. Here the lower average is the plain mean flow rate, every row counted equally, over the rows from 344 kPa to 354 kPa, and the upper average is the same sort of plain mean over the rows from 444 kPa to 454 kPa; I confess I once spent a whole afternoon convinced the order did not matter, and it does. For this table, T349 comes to 1.06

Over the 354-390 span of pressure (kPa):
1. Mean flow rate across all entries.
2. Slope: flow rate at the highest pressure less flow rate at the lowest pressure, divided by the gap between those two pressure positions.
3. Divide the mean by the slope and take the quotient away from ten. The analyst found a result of -208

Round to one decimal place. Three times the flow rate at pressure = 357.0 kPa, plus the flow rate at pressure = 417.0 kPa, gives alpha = 15.9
